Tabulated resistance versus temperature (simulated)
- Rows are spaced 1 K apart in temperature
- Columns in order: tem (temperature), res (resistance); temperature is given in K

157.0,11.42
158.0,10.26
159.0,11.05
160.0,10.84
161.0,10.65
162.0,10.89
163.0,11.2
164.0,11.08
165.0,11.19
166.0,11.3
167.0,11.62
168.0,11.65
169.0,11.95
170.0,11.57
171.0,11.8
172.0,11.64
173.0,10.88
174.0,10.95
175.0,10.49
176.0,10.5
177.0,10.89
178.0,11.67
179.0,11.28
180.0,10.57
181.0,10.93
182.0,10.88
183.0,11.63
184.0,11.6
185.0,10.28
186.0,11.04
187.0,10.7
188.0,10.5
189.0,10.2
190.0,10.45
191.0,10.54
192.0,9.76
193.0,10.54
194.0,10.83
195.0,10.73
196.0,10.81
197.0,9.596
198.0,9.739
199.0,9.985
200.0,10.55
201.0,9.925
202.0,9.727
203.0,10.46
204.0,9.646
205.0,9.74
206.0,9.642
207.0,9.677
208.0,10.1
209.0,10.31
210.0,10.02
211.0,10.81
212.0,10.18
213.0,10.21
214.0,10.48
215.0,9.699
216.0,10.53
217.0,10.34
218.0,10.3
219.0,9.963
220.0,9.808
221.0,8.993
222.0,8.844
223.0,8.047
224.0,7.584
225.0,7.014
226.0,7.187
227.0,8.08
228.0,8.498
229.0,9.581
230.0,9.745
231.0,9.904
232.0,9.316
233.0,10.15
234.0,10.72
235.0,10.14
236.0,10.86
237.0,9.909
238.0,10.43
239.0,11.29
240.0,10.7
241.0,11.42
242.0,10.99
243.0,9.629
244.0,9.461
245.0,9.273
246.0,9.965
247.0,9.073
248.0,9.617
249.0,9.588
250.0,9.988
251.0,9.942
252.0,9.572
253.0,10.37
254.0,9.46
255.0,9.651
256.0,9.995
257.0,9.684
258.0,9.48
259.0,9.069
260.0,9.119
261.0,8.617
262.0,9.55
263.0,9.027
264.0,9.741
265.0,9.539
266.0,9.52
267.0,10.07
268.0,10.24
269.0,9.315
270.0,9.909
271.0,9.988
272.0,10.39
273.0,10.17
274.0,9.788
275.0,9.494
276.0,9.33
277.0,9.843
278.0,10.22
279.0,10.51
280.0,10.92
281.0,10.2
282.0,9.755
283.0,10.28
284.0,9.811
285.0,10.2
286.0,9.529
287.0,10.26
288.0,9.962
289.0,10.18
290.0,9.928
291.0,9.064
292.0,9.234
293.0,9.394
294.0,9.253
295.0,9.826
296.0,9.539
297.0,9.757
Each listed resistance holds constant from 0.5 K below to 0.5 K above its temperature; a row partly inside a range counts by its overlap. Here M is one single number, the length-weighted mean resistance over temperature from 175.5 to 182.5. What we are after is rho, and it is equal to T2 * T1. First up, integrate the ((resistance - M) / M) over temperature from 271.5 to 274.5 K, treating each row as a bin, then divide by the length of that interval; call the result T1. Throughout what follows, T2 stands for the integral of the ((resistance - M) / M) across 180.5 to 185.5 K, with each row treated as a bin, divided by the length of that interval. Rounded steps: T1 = -0.08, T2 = 0.01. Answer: -0.001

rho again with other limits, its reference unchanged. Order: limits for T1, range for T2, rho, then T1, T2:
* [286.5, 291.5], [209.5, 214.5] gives 0.006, -0.10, -0.06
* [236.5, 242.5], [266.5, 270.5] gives 0.002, -0.02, -0.10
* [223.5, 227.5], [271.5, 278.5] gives 0.031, -0.32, -0.10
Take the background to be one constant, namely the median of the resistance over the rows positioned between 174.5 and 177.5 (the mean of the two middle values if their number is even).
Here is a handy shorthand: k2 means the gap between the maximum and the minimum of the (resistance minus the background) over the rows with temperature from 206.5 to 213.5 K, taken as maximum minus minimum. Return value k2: 1.13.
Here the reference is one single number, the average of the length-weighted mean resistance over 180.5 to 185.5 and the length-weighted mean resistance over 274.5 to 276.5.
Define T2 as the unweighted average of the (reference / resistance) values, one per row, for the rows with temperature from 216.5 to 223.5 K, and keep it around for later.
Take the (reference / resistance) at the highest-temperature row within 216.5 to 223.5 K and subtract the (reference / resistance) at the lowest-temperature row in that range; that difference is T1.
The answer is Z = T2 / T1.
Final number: 4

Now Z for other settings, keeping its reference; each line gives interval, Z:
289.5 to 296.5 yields 26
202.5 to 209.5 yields 72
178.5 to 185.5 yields 11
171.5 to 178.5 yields -412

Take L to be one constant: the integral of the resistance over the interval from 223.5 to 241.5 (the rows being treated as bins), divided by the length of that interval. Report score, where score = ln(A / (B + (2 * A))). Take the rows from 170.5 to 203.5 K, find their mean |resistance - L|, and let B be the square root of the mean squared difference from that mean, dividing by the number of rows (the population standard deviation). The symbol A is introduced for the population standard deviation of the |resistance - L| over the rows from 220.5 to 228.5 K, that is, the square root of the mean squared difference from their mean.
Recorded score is -1.05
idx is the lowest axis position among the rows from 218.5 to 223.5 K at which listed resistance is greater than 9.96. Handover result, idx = 219.0 K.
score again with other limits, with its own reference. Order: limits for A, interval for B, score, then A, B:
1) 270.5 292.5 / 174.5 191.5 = -1.27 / 0.30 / 0.46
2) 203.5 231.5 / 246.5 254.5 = -0.87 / 0.68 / 0.27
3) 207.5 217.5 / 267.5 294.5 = -1.09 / 0.29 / 0.28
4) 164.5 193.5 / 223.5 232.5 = -1.31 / 0.56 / 0.95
